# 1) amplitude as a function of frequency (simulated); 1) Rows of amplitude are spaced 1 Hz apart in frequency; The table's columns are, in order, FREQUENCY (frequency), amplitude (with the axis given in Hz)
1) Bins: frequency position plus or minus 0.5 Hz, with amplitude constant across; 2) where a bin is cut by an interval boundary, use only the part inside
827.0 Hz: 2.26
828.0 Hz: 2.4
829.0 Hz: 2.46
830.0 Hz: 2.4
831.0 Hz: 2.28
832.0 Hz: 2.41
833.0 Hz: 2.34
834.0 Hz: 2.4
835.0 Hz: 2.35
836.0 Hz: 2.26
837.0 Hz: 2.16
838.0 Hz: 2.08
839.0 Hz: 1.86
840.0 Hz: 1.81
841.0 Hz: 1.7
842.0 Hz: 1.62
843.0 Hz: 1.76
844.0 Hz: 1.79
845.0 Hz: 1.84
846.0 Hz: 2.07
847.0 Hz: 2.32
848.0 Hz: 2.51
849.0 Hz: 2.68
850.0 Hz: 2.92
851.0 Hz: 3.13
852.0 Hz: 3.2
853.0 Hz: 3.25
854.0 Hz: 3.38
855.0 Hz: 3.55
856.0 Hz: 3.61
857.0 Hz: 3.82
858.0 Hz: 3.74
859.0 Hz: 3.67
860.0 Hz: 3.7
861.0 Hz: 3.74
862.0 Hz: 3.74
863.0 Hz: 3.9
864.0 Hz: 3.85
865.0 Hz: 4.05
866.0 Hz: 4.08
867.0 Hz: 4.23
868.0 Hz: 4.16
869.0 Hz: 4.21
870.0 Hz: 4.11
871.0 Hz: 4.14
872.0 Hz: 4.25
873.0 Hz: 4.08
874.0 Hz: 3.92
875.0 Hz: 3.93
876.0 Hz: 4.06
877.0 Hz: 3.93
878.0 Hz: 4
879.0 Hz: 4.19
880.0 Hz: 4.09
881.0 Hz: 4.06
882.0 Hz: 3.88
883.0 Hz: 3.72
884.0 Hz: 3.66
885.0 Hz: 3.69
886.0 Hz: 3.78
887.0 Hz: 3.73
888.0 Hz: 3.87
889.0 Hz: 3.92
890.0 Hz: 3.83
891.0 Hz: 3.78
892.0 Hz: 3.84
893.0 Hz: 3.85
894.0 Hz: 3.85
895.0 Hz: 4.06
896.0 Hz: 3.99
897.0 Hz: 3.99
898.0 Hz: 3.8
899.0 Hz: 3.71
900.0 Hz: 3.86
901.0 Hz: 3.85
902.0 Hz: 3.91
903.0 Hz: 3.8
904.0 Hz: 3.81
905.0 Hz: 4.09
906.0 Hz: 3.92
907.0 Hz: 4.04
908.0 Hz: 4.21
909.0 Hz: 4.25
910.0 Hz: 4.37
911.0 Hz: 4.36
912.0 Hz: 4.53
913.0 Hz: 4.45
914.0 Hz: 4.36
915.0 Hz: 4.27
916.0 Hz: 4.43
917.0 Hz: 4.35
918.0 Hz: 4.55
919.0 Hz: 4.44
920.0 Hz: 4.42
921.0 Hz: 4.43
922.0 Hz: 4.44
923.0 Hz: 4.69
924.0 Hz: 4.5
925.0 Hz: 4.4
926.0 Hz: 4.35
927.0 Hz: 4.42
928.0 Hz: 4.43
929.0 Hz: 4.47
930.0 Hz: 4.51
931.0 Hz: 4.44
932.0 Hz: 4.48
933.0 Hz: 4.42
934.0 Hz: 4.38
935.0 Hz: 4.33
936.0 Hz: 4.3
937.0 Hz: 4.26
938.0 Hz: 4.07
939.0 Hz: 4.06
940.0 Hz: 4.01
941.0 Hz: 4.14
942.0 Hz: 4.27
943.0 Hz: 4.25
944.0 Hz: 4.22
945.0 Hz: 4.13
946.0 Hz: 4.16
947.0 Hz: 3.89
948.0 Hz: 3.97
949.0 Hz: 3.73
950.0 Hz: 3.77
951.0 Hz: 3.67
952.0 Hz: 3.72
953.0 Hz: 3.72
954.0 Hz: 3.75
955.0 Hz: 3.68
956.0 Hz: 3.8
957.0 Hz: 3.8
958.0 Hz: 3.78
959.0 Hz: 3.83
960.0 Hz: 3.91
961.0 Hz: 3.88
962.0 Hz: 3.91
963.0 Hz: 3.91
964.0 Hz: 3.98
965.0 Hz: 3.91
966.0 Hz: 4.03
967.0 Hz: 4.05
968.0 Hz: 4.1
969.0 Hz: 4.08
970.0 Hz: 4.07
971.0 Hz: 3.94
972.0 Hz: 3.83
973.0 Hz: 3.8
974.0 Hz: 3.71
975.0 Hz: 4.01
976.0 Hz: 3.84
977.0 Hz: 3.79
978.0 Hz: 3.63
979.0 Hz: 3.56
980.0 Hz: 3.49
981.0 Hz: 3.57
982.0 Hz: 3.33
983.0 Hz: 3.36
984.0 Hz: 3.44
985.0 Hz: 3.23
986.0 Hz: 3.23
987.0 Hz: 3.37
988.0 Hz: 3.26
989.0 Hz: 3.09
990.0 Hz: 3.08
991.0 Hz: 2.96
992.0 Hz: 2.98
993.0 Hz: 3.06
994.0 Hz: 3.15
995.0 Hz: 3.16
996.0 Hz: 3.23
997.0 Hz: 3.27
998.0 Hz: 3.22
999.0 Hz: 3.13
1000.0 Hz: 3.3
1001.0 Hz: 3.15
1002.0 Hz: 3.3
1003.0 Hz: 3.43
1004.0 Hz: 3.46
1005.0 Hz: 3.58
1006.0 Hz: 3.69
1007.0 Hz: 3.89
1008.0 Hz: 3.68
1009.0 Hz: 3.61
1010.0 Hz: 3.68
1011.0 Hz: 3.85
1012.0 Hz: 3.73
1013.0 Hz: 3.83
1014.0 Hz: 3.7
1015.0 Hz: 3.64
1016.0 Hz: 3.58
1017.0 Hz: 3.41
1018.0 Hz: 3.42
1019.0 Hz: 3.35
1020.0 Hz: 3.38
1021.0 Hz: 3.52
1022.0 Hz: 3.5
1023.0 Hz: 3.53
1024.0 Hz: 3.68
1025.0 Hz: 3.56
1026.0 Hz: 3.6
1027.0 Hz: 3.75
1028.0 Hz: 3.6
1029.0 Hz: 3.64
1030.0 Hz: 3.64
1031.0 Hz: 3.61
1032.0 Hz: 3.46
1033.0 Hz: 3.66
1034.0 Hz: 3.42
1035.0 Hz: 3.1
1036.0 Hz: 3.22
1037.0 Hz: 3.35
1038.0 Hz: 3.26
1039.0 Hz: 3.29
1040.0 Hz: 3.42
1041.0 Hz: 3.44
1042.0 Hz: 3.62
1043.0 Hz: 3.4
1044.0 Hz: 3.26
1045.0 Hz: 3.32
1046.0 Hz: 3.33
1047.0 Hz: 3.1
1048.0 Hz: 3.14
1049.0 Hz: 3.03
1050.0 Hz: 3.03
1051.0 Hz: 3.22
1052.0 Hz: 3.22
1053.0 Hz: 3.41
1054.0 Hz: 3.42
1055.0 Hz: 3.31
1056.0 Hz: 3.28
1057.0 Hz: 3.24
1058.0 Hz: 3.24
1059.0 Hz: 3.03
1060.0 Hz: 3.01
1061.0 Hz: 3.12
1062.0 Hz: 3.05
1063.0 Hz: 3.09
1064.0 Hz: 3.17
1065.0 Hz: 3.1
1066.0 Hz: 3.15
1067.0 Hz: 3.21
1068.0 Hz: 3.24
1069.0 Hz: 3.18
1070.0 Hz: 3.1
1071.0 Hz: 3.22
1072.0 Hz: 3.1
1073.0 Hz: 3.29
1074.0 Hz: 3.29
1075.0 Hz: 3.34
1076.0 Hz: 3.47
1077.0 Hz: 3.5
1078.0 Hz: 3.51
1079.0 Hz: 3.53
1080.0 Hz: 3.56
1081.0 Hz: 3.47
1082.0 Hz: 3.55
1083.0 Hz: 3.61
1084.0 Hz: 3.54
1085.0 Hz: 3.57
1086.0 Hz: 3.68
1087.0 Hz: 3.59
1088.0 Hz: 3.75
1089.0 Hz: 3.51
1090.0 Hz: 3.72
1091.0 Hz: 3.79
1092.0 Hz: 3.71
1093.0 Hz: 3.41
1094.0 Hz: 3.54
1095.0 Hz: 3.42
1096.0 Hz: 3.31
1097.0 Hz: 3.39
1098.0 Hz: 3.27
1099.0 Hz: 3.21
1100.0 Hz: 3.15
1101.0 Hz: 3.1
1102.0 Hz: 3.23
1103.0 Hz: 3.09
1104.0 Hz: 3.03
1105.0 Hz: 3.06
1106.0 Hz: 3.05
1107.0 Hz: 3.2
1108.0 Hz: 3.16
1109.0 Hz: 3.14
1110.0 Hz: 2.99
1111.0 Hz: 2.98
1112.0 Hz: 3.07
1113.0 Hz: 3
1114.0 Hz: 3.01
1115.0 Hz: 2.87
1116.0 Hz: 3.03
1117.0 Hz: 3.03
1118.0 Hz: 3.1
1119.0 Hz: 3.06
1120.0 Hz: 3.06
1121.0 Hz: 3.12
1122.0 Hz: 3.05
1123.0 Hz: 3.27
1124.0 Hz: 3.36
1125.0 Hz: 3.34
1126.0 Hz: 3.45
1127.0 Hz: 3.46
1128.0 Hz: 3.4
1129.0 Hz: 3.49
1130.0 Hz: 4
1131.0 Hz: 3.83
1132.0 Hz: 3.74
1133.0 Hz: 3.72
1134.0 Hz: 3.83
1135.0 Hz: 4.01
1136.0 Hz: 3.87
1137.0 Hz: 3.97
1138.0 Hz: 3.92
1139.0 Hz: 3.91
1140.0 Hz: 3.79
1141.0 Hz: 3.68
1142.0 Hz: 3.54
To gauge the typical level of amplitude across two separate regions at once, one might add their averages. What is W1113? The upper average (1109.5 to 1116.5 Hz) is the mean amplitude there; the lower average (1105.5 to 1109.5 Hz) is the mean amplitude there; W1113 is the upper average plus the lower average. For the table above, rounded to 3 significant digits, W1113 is 6.13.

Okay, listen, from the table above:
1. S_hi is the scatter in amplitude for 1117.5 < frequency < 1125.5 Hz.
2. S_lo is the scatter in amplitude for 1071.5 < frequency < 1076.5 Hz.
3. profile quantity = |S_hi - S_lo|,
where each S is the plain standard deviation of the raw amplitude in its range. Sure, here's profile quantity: 0.00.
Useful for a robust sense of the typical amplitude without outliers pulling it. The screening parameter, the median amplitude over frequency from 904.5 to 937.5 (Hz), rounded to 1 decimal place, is 4.4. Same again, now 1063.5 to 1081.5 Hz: 3.3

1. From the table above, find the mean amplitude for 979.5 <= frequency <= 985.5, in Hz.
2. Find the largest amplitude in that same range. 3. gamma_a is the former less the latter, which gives -0.17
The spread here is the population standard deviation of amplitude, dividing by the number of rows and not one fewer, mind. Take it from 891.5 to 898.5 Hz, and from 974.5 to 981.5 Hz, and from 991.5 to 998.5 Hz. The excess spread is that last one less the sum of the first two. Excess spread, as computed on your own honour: -0.17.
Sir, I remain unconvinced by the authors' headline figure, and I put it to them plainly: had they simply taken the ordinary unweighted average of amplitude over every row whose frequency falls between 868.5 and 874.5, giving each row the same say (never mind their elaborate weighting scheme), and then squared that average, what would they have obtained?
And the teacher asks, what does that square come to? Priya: 17.0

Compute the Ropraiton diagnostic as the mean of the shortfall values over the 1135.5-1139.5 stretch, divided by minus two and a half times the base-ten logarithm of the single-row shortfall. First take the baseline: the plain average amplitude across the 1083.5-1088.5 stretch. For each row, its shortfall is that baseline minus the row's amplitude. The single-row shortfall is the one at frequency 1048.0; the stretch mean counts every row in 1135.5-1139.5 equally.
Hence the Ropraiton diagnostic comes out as -0.4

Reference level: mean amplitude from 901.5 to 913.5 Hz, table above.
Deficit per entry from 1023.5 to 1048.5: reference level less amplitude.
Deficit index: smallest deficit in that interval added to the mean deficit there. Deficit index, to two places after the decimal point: 1.11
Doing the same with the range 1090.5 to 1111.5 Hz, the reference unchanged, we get 1.25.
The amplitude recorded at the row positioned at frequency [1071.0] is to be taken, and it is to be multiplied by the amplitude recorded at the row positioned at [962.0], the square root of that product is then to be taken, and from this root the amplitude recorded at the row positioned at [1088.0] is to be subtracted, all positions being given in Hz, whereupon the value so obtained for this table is -0.20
